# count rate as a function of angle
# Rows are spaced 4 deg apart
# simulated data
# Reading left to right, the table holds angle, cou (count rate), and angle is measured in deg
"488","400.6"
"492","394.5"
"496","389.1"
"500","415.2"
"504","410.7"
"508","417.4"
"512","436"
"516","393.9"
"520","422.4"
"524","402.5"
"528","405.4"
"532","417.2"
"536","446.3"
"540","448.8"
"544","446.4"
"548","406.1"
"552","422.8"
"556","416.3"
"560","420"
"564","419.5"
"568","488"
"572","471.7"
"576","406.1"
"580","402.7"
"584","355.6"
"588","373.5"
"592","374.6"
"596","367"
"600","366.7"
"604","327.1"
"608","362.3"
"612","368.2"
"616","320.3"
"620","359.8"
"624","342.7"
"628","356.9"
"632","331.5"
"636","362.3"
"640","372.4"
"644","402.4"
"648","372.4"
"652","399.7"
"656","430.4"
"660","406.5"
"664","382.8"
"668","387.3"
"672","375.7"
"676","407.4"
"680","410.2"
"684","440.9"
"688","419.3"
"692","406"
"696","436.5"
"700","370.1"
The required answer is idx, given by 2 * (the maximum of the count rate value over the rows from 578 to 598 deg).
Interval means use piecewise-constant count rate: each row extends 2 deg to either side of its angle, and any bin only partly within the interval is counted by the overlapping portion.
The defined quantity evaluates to 805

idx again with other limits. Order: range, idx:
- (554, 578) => 976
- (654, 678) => 861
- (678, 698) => 882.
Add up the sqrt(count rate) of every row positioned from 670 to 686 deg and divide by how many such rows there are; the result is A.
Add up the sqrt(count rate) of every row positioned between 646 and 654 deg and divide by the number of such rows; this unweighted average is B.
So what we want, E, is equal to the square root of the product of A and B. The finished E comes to 19.9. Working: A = 20.2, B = 19.6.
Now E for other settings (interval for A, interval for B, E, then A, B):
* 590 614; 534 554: 19.9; 19.0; 20.8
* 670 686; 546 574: 20.5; 20.2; 20.8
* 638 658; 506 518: 20.1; 19.9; 20.4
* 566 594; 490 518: 20.2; 20.2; 20.2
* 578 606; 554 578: 20.0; 19.1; 20.9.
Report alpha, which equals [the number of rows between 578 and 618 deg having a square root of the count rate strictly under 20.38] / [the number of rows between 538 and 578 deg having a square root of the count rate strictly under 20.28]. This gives 5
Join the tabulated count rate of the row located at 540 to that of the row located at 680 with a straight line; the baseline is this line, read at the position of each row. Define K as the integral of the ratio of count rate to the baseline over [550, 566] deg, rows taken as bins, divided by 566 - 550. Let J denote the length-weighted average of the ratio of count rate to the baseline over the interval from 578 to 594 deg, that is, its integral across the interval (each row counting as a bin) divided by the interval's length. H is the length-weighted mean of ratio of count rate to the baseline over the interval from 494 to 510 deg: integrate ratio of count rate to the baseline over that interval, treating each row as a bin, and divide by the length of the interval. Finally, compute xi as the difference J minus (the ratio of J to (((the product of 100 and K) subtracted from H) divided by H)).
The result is 0.87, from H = 0.889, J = 0.86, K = 0.95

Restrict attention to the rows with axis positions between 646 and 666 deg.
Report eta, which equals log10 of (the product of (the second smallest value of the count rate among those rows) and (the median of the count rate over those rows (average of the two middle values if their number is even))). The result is 5.18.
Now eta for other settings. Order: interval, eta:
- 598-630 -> 5.07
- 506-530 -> 5.22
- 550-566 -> 5.25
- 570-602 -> 5.14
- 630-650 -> 5.13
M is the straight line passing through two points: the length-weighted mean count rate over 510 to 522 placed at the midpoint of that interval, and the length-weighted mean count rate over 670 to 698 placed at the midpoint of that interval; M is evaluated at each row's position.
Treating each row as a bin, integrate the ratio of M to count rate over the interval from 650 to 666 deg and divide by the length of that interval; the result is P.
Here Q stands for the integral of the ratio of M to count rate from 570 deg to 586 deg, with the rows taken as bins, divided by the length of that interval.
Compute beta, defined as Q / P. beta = 1.00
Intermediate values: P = 1.03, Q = 1.03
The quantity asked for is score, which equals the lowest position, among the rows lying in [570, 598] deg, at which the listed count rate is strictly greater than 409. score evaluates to 572 deg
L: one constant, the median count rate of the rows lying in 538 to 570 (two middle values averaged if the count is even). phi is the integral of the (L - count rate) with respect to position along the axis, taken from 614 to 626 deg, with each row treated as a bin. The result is 966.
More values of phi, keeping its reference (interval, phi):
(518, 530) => 136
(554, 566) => 34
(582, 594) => 642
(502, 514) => 0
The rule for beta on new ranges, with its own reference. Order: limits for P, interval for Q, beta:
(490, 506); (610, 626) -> 1.15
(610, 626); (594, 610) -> 0.98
